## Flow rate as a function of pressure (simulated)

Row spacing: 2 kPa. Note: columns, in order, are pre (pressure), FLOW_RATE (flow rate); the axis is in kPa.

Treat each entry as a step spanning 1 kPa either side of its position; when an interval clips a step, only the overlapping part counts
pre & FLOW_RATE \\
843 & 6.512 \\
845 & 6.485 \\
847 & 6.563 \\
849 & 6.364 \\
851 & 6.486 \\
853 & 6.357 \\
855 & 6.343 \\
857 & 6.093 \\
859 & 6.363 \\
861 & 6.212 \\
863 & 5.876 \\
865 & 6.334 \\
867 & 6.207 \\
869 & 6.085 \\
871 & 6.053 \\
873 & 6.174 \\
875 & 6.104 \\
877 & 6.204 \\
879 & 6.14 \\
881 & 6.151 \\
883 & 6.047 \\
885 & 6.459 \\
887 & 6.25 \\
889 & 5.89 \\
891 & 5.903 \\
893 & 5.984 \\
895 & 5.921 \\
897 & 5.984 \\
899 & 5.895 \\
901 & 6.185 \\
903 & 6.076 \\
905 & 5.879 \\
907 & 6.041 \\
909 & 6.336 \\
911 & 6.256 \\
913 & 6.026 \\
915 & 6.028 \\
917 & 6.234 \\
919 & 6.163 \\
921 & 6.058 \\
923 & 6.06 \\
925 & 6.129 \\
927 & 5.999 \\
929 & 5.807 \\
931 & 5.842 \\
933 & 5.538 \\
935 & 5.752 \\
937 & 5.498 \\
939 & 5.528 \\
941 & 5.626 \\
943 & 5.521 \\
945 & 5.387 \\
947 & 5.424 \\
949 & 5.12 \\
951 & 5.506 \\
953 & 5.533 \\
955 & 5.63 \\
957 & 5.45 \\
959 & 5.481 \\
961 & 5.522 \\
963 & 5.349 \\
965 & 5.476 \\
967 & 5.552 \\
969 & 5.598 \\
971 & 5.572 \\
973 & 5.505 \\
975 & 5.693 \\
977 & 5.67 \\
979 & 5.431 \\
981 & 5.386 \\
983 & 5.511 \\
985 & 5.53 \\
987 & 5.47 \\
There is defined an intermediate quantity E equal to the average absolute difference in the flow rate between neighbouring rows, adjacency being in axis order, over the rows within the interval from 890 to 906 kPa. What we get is 0.13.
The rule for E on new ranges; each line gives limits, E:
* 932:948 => 0.12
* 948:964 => 0.13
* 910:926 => 0.10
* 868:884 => 0.07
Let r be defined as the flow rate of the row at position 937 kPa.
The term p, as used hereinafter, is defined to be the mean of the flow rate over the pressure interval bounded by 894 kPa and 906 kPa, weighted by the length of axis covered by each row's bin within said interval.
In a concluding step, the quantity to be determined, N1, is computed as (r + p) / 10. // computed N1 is 1.15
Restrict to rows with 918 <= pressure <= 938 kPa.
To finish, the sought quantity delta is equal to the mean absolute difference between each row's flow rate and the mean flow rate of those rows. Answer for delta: 0.20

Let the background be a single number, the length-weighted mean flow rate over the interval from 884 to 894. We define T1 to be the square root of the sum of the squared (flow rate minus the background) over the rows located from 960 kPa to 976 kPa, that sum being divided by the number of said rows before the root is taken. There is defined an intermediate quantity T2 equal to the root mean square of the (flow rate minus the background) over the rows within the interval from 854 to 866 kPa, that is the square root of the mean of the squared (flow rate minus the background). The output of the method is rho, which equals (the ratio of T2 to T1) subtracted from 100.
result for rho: 99.6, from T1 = 0.57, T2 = 0.20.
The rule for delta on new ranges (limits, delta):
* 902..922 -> 0.11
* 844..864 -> 0.15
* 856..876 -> 0.11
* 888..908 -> 0.08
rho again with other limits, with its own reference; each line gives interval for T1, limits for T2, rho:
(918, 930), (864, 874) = 99.1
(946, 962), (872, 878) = 99.9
